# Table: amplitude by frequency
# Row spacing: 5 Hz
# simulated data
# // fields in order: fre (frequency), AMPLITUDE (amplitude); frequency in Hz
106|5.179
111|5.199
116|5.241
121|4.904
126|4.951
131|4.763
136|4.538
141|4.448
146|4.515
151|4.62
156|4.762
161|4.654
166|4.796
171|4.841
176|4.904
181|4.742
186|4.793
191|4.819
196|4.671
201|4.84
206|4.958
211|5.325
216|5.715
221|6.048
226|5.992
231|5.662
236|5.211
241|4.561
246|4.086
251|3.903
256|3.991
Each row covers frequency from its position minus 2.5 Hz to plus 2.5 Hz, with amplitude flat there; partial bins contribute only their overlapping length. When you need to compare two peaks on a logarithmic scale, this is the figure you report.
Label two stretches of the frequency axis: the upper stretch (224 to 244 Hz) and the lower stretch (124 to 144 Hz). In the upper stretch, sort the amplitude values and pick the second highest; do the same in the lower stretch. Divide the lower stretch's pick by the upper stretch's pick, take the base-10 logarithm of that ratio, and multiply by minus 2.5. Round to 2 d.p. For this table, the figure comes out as 0.19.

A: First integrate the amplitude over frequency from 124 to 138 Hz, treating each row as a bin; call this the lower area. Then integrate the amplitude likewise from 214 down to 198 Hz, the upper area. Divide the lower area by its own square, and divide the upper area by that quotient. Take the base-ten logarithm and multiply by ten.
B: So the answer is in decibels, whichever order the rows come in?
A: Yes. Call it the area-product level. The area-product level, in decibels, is 37.3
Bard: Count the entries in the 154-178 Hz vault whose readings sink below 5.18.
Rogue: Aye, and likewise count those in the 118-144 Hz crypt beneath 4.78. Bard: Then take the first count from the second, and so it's -2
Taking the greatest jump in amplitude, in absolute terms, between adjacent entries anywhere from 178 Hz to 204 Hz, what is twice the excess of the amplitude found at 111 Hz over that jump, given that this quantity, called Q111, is 10.1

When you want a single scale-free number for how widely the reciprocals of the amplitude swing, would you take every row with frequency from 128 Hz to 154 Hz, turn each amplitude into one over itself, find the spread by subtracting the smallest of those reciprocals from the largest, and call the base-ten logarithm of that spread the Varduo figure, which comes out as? -1.83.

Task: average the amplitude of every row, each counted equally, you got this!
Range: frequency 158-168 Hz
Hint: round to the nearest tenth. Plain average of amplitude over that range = 4.7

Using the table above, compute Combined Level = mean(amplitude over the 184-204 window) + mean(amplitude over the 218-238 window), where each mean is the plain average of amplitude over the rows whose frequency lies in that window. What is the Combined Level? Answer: 10.5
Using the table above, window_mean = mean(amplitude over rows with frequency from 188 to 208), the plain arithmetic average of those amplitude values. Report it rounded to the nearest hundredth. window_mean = 4.82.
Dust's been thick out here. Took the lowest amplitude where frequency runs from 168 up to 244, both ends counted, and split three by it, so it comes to 0.66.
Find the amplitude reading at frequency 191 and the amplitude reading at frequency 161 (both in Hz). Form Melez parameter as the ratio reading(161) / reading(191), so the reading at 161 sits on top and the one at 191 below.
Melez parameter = 0.97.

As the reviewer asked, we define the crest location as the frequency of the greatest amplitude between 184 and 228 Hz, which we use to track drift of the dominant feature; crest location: 221 Hz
